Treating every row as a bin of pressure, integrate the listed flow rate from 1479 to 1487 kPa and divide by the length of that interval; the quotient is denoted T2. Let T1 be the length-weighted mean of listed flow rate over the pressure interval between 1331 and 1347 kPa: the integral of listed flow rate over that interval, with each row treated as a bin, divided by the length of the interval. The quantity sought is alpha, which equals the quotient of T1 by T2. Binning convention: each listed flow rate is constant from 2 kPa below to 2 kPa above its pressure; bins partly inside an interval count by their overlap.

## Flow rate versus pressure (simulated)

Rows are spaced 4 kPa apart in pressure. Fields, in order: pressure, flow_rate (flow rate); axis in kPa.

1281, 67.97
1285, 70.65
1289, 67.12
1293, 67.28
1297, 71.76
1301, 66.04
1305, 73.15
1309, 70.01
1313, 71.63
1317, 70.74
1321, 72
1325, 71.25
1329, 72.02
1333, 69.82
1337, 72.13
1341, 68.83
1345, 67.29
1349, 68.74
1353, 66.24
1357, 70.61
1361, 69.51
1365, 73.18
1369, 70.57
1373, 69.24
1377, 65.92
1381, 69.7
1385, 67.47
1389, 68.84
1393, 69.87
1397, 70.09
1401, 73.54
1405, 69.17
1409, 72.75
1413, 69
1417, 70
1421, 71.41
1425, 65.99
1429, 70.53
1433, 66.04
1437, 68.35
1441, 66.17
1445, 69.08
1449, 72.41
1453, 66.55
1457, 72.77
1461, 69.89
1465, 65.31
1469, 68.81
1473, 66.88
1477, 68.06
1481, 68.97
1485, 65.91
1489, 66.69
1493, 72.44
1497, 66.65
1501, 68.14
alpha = 1.03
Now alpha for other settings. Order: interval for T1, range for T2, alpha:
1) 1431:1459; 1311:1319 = 0.97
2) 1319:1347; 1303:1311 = 0.98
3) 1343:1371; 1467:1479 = 1.02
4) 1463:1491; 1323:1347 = 0.96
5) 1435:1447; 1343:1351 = 1.00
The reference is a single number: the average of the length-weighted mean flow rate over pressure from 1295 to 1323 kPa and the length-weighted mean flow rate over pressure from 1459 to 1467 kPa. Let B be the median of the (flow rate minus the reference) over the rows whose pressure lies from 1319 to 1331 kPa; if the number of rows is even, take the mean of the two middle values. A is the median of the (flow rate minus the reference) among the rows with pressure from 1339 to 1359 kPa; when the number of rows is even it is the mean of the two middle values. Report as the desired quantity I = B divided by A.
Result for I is -6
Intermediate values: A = -0.4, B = 2.8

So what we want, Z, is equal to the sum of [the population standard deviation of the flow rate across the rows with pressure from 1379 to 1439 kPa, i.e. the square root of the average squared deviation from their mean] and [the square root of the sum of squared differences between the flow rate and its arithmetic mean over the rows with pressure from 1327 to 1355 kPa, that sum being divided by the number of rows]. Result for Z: 4.1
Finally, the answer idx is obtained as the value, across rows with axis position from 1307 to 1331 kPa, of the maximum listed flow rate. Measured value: 72.02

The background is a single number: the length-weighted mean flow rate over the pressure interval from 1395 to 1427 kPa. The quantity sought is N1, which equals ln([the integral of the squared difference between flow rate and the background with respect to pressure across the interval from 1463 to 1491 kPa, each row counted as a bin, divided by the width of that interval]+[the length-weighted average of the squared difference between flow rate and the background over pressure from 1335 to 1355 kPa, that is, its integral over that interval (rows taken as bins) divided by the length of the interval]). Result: 2.9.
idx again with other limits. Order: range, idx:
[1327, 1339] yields 72.13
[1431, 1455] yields 72.41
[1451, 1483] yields 72.77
